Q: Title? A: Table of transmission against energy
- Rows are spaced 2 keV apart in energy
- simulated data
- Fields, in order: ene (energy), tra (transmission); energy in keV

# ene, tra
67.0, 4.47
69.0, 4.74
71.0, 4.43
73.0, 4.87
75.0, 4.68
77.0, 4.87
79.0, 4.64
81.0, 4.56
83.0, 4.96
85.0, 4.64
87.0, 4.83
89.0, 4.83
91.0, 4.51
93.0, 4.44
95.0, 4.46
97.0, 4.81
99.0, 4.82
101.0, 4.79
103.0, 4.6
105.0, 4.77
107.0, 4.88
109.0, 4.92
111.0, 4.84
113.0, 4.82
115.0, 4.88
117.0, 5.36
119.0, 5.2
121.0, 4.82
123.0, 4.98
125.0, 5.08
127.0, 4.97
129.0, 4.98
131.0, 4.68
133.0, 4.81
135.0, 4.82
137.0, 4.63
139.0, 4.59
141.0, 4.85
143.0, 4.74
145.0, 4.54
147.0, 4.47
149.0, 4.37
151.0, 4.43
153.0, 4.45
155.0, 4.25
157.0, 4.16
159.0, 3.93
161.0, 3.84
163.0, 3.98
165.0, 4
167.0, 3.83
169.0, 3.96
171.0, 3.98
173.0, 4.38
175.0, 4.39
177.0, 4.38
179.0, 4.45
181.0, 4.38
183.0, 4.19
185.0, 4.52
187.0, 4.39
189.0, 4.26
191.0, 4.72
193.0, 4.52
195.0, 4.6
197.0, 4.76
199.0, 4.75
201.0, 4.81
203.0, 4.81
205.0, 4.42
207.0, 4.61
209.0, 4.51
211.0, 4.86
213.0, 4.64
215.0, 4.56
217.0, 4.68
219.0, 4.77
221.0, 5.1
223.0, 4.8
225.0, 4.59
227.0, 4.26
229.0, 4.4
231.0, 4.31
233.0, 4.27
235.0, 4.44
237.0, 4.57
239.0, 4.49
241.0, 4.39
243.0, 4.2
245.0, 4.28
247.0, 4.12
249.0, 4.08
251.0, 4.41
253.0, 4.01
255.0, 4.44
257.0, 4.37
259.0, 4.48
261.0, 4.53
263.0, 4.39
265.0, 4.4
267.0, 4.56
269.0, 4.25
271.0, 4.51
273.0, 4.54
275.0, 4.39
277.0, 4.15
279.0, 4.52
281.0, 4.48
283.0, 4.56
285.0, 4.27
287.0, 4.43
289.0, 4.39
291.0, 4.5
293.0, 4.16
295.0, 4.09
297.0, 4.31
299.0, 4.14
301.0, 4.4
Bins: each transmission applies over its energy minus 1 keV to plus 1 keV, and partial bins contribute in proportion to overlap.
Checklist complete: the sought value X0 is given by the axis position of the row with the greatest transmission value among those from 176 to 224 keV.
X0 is 221.0 keV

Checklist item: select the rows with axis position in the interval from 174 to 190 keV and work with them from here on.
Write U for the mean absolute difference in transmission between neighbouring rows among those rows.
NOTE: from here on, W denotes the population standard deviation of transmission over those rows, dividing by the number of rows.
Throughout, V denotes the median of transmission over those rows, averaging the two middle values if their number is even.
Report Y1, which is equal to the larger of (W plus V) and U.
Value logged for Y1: 4.5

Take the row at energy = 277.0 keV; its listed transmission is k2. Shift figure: 4.15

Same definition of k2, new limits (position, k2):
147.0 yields 4.47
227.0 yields 4.26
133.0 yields 4.81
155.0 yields 4.25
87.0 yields 4.83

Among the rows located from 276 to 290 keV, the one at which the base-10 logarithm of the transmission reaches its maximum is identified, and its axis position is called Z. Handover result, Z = 283.0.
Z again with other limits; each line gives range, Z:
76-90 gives 83.0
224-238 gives 225.0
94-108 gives 107.0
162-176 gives 175.0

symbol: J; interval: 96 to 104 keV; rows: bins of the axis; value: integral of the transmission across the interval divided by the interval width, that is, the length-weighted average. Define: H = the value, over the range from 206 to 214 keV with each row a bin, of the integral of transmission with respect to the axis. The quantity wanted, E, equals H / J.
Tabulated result 7.83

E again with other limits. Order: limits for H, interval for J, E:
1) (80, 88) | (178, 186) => 8.66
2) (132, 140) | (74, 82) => 8.04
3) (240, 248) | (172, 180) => 7.72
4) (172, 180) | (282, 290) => 7.98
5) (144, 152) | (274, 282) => 8.12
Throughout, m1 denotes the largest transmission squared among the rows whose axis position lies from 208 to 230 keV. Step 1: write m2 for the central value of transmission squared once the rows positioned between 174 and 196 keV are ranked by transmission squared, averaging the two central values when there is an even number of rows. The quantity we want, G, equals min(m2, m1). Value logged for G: 19.3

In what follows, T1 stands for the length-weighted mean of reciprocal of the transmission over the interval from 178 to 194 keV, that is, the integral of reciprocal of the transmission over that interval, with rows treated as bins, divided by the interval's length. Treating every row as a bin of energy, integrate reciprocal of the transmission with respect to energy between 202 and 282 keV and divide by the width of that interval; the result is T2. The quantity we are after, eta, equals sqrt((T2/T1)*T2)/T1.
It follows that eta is 2.1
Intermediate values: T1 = 0.226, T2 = 0.225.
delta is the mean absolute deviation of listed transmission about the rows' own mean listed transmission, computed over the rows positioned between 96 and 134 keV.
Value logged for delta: 0.13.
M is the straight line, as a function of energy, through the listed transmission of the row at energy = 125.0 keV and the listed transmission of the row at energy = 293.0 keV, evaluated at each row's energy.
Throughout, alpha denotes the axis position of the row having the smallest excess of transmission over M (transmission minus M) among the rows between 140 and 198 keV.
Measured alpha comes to 161.0 keV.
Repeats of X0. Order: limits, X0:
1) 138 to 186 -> 141.0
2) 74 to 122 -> 117.0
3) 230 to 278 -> 237.0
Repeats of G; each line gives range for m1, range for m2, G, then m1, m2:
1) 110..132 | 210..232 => 21.5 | 29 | 21.5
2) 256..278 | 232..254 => 18.3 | 21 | 18.3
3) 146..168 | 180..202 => 20.0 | 20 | 20.4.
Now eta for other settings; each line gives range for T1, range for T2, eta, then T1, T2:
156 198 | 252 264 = 2.0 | 0.235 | 0.229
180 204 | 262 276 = 2.2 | 0.220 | 0.226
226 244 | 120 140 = 1.9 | 0.229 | 0.207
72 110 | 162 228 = 2.3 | 0.212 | 0.224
